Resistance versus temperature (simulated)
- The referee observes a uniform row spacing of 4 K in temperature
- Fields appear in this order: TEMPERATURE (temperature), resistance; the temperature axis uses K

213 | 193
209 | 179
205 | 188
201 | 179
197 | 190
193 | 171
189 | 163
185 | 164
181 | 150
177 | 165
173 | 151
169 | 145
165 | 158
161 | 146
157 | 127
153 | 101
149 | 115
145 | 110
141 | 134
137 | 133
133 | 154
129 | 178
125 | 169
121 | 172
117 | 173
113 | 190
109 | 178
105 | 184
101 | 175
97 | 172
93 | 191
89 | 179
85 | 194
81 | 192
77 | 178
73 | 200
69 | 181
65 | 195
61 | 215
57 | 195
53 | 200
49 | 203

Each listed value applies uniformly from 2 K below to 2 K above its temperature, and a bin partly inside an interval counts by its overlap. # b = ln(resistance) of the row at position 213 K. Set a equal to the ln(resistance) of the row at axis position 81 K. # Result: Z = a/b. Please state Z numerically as 1.00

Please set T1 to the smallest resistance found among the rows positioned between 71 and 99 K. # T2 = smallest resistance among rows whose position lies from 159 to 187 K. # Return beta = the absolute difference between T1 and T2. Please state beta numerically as 27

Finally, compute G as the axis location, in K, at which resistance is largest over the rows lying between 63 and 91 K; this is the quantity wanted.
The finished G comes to 73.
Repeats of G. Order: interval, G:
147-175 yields 165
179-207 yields 197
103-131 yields 113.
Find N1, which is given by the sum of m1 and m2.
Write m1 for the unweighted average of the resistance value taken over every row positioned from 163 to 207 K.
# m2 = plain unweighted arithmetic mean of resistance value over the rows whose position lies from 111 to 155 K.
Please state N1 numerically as 314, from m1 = 166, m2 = 148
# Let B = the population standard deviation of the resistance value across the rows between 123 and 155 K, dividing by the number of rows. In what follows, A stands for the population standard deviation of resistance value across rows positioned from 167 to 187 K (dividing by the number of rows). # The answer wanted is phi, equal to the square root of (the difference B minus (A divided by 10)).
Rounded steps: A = 8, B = 26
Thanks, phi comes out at 5.0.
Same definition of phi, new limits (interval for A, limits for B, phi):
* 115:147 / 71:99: 2.7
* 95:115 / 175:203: 3.3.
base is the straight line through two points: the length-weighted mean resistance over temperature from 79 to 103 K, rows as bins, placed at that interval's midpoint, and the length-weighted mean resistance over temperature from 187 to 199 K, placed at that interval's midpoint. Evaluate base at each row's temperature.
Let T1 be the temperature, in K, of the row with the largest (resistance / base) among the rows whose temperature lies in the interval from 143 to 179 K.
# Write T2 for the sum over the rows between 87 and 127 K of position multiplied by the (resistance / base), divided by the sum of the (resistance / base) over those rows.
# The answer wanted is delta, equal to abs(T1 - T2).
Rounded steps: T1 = 177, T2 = 106.9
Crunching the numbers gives 70.1 K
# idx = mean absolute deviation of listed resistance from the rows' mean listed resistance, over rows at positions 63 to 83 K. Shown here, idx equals 8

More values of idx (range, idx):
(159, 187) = 7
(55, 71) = 9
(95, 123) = 5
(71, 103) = 9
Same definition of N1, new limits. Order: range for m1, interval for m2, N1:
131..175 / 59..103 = 322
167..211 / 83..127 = 347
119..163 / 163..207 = 306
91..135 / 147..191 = 320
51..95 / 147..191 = 337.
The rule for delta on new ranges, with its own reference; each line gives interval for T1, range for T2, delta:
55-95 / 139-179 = 99.4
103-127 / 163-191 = 64.2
